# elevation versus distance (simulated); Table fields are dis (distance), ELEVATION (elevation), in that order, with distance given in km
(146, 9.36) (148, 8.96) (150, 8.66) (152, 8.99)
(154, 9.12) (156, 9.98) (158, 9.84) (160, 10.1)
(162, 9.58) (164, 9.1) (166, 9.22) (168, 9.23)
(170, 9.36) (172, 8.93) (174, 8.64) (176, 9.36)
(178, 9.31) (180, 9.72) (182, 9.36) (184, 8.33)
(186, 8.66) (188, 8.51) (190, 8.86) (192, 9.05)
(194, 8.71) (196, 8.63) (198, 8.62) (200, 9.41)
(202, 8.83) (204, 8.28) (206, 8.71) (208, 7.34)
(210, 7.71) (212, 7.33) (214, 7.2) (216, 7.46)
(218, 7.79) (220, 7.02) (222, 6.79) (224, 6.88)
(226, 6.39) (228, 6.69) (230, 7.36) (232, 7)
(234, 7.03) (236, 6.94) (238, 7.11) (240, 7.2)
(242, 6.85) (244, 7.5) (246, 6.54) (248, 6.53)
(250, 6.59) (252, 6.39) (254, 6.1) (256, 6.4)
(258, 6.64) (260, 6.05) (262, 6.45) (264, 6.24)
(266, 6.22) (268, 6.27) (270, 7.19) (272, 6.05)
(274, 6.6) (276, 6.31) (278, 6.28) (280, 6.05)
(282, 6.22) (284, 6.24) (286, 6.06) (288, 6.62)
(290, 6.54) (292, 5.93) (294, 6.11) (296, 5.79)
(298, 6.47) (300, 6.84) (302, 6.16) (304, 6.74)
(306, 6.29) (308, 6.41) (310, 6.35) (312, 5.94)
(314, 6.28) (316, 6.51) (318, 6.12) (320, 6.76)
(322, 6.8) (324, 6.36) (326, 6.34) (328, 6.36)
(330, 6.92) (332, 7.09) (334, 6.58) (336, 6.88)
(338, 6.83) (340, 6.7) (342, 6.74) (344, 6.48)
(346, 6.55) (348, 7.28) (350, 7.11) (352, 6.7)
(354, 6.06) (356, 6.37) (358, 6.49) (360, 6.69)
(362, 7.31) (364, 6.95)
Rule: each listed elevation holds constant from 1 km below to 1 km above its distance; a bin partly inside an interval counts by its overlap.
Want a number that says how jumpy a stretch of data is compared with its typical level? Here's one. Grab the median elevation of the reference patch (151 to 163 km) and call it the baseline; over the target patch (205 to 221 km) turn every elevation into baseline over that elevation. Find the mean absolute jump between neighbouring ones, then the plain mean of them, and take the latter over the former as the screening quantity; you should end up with 15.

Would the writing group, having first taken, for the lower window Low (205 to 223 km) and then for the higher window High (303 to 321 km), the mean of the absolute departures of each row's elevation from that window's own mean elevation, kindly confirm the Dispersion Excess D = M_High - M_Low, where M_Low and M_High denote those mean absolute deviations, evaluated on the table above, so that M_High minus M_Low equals -0.19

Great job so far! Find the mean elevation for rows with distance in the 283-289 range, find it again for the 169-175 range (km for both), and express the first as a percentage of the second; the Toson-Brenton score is 70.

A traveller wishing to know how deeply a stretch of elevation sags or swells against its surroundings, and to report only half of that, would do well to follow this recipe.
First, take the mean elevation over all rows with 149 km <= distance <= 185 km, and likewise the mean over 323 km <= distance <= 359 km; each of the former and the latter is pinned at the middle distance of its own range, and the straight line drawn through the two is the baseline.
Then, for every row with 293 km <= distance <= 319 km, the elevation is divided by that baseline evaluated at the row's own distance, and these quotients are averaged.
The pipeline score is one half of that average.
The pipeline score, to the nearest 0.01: 0.44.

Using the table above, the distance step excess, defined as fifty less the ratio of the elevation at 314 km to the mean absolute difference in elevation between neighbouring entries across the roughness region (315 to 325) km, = 33.4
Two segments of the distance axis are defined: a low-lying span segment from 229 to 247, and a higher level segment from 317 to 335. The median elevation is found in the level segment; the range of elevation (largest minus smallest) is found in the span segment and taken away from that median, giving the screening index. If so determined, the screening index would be 5.6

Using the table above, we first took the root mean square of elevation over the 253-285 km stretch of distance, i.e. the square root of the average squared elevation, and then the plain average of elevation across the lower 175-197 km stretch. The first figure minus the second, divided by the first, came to -0.41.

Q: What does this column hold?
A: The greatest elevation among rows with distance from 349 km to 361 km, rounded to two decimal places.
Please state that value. 7.11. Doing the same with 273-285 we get 6.60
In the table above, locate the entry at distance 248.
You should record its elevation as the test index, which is 6.53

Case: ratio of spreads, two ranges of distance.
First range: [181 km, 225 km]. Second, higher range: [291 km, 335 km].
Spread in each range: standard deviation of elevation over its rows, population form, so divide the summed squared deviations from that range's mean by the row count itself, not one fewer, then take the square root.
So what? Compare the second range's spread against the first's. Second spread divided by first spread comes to 0.4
